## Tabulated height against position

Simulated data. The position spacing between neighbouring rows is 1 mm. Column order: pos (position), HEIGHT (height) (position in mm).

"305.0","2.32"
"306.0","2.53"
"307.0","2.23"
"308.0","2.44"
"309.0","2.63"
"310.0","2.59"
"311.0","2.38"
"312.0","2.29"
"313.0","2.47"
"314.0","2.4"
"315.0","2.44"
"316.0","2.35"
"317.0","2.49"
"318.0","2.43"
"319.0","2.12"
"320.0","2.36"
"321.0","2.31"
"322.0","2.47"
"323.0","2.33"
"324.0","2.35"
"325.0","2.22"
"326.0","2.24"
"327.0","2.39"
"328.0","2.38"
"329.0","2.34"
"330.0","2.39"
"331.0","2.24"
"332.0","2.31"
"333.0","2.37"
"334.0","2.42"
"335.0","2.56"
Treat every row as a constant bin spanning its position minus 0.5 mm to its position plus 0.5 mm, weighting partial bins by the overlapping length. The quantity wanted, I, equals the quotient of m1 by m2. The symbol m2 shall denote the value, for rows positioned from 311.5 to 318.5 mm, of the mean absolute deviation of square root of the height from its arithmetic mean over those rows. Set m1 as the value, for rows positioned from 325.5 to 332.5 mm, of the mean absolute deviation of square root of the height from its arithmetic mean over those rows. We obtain 1.02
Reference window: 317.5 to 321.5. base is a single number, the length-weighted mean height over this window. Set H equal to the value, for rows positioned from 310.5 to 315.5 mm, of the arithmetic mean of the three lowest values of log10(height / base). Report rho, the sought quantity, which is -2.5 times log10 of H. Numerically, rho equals 5.1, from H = 0.010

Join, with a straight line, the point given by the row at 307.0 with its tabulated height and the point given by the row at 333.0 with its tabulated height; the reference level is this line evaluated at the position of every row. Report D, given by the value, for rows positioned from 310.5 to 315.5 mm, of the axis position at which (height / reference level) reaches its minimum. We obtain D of 312.0 mm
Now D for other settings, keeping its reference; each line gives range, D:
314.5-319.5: 319.0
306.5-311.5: 307.0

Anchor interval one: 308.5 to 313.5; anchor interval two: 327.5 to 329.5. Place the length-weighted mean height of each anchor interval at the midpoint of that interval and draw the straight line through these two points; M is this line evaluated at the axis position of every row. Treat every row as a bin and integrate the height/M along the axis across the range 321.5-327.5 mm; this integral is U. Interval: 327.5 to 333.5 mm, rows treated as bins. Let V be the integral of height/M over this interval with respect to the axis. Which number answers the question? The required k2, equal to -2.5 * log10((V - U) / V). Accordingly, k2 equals 4.3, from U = 5.87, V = 5.977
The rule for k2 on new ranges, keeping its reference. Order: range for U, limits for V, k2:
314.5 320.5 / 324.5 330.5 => 4.9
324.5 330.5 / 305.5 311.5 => 5.2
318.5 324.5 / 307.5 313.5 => 3.8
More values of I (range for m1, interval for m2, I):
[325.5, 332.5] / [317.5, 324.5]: 0.75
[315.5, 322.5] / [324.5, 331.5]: 1.25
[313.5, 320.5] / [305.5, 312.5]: 0.67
